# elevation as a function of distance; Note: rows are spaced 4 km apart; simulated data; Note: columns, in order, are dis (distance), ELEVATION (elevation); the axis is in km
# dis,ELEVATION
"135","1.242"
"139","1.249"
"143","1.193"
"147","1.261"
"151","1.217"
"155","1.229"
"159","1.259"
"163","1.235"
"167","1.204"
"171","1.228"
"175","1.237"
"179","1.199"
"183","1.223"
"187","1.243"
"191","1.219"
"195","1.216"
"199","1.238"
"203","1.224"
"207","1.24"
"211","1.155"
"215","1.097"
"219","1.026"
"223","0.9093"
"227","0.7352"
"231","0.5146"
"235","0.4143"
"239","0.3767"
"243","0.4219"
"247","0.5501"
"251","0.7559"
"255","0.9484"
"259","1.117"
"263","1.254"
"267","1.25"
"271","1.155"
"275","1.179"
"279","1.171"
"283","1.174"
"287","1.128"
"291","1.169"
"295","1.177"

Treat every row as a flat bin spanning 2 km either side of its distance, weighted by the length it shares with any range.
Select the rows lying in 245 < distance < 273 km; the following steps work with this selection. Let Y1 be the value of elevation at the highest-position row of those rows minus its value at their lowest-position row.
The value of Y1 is 0.605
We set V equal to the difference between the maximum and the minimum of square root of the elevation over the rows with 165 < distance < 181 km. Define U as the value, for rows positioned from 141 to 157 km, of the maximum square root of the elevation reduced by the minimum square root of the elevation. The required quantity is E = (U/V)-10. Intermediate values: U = 0.031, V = 0.02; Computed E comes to -8.22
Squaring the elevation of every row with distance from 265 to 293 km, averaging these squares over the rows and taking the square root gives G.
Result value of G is 1.18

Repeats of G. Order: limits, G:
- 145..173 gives 1.23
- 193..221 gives 1.17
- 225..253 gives 0.56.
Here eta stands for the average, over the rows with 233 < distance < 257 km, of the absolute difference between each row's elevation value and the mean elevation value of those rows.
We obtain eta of 0.18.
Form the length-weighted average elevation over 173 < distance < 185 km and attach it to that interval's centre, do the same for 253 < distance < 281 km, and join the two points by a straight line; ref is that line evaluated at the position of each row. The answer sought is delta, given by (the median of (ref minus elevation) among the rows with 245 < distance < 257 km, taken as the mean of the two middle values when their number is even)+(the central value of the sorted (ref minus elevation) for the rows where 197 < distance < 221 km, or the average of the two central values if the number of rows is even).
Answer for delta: 0.4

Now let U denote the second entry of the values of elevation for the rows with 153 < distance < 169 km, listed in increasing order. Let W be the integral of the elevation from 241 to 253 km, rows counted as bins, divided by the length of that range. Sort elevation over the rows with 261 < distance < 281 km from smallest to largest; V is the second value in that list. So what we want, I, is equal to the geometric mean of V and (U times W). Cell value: 0.91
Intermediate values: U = 1.229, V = 1.171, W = 0.58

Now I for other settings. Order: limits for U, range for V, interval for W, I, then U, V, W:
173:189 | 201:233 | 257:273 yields 1.04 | 1.223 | 0.7352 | 1.19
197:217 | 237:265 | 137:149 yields 0.78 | 1.155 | 0.4219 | 1.23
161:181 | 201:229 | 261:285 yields 1.14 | 1.204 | 0.9093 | 1.20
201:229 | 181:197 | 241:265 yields 0.97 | 0.9093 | 1.219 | 0.84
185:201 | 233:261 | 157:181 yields 0.79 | 1.219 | 0.4143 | 1.23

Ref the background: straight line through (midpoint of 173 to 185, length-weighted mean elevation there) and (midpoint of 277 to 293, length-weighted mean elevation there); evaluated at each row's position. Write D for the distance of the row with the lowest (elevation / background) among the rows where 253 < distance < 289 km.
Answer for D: 255 km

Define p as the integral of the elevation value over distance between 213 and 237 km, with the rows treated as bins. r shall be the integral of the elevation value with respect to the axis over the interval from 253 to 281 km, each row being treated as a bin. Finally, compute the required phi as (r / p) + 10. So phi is 11.7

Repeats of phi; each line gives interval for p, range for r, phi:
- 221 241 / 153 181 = 12.9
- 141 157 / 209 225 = 10.9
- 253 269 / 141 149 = 10.5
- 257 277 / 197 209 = 10.6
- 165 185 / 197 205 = 10.4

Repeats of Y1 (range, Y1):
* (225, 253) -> 0.021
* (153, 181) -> -0.030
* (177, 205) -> 0.025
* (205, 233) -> -0.725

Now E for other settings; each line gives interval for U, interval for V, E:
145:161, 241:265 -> -9.96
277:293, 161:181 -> -8.75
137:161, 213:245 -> -9.93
